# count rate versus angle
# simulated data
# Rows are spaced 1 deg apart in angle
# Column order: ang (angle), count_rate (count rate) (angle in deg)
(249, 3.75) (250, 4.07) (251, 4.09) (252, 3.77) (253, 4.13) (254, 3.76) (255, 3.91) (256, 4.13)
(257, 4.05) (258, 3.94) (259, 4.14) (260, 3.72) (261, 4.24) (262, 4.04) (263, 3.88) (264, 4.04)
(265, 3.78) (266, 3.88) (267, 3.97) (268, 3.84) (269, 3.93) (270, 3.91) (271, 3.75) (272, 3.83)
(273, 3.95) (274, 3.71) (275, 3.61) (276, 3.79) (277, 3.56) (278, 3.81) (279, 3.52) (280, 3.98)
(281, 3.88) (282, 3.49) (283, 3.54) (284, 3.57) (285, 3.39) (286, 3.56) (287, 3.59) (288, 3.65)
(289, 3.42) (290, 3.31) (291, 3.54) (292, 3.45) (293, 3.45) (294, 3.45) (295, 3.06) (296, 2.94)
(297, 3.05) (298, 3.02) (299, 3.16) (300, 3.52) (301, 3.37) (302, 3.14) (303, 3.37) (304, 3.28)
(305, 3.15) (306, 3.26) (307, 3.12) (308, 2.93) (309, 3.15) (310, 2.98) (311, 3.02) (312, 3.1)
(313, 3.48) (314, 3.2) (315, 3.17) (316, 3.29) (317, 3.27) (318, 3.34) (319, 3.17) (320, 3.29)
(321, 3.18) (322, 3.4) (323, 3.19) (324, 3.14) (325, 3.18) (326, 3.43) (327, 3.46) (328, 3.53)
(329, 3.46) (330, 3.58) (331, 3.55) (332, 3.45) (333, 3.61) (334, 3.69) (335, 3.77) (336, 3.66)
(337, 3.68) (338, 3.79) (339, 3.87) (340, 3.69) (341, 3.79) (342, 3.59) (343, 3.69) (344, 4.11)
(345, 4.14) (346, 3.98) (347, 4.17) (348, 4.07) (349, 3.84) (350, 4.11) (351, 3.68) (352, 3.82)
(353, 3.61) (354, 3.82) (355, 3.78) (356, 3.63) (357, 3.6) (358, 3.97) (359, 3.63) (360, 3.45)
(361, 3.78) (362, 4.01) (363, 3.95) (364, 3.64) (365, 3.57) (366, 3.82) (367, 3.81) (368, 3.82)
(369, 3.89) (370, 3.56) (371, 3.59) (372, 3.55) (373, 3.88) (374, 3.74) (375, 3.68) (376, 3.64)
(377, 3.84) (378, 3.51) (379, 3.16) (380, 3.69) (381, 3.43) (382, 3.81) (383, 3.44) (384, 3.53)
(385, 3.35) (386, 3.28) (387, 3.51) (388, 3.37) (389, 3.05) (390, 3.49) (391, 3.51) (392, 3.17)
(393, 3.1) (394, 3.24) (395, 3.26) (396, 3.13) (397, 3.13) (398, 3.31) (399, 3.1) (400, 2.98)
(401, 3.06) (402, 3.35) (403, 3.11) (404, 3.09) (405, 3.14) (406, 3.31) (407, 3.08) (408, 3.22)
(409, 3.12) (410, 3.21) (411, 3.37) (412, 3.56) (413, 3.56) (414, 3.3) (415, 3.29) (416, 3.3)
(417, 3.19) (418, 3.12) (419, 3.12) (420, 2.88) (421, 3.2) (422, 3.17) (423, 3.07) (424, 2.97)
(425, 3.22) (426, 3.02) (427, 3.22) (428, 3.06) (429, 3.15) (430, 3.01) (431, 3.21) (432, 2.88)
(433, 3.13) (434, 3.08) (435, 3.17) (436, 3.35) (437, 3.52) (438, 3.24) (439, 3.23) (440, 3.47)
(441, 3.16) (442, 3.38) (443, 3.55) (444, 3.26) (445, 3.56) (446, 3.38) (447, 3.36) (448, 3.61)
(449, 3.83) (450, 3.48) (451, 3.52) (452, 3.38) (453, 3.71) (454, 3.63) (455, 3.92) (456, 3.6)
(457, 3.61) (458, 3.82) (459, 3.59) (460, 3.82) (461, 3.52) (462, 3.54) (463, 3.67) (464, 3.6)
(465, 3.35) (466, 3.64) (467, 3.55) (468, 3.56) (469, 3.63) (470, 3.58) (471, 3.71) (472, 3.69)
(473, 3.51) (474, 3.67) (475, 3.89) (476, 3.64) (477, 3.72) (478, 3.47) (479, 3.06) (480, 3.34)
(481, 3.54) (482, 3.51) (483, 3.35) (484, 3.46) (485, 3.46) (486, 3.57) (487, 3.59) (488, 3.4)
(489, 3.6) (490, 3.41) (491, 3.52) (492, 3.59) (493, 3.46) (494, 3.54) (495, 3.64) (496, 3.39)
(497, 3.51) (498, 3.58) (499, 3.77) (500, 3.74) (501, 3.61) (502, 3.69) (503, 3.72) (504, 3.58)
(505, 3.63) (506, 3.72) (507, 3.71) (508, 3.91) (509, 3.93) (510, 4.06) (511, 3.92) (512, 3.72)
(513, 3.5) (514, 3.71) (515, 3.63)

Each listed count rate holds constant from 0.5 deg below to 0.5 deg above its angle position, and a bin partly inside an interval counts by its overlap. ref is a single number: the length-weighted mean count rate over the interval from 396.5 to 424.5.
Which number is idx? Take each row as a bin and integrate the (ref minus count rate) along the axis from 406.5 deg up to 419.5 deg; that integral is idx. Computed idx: -1.0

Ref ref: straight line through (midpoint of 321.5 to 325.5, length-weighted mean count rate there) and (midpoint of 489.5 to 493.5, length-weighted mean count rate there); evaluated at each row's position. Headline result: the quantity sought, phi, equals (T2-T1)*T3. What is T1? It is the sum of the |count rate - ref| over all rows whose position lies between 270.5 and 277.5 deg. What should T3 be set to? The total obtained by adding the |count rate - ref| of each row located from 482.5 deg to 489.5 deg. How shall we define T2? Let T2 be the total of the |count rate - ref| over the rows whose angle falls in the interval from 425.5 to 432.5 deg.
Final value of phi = -1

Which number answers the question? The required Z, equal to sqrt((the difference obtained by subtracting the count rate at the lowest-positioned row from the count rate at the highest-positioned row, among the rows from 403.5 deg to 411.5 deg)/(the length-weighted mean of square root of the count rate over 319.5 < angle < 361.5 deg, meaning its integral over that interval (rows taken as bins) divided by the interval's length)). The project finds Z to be 0.38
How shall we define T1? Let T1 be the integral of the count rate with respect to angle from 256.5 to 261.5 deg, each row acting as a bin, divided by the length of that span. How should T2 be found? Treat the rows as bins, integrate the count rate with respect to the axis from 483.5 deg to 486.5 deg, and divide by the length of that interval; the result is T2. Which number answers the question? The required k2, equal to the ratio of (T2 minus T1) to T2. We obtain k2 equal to -0.15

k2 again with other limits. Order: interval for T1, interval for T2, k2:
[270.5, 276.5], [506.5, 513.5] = 0.01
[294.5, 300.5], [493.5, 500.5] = 0.13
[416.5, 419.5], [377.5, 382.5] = 0.11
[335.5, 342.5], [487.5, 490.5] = -0.07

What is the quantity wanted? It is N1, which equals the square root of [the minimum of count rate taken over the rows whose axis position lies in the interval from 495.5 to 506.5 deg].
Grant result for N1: 1.84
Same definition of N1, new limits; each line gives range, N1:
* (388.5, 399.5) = 1.75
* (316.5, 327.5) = 1.77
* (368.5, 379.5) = 1.78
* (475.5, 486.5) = 1.75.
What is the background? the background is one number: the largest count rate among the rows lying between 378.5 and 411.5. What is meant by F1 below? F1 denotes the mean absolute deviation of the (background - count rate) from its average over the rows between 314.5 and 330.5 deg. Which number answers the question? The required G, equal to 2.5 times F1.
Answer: 0.31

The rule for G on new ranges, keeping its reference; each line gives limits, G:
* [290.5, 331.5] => 0.39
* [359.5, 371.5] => 0.37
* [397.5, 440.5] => 0.31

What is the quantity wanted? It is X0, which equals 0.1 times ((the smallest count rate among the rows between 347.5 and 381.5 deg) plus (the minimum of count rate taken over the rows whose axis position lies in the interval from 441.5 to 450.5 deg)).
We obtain 0.64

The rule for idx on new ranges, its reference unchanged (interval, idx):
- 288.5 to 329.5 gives -2.6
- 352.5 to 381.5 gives -14.6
